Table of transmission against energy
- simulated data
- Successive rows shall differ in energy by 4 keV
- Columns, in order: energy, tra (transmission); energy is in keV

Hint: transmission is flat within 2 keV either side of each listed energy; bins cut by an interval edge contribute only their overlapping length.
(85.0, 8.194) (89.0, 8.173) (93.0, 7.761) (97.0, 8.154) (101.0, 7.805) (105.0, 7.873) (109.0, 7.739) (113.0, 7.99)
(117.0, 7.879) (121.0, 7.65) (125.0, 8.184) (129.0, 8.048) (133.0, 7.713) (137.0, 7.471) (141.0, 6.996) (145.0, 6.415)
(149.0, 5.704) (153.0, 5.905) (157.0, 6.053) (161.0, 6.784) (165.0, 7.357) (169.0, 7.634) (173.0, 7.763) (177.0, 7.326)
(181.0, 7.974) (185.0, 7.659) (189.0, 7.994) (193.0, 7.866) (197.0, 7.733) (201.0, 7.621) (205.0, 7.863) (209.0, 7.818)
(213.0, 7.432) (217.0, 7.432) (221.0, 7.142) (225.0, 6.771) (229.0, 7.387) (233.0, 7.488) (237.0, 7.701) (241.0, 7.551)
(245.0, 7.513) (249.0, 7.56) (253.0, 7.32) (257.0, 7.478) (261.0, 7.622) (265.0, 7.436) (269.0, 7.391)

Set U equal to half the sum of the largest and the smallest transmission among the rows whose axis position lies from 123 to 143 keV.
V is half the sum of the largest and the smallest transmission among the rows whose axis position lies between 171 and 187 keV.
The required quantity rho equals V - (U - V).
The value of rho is 7.7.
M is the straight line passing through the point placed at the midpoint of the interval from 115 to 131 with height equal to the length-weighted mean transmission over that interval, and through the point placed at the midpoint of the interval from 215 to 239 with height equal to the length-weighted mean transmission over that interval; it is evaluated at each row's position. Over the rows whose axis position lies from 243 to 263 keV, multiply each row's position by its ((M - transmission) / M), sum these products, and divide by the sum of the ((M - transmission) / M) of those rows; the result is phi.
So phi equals 253.9 keV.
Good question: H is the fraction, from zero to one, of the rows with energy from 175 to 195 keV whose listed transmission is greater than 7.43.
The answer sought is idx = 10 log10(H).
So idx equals -1.0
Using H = 0.8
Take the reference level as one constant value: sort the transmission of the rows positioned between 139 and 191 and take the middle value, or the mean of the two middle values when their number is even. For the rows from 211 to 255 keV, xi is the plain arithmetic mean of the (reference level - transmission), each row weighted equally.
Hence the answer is -0.06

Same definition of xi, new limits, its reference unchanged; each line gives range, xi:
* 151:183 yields 0.23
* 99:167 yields 0.06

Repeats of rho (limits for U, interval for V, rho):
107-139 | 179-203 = 7.8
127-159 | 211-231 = 7.3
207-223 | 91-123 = 8.3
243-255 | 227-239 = 7.6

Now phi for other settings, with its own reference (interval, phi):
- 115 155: 146.8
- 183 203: 192.7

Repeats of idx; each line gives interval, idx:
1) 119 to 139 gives 0.0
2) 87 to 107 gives 0.0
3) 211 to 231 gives -4.0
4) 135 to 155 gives -7.0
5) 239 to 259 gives -1.0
